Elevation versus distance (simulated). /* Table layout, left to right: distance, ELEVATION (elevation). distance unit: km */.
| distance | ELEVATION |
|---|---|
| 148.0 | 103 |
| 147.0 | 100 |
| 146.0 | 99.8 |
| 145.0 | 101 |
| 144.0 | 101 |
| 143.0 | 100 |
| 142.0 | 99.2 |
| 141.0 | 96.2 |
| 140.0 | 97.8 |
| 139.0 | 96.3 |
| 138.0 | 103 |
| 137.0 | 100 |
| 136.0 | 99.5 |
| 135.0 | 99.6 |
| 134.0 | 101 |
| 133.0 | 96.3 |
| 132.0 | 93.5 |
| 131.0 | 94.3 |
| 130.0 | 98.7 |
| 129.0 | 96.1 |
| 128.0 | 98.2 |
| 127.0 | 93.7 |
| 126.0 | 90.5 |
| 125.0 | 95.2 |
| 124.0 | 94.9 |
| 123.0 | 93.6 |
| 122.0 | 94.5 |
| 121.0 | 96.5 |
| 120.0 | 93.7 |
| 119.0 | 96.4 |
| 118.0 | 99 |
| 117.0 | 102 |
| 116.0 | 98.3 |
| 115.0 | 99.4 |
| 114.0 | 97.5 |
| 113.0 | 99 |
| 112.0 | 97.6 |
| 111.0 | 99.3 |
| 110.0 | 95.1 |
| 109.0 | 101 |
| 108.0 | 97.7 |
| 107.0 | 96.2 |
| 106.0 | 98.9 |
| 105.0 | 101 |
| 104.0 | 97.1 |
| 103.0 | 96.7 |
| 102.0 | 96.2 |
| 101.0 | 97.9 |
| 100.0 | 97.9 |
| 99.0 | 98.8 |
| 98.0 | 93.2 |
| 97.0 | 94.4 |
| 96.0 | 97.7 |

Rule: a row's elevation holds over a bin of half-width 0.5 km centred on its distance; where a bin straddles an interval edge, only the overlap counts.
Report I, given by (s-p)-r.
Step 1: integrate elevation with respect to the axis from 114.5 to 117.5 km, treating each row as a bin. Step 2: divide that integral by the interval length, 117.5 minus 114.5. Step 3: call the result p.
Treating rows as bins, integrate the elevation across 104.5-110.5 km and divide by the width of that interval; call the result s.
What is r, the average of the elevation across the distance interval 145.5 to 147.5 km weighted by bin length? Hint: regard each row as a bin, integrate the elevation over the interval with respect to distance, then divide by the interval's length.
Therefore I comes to -101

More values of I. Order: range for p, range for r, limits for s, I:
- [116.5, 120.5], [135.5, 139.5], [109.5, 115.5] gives -99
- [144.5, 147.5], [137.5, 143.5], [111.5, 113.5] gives -101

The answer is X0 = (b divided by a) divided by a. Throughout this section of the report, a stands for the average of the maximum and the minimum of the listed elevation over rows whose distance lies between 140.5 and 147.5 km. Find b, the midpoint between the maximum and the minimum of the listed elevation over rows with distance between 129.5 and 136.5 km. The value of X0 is 0.0100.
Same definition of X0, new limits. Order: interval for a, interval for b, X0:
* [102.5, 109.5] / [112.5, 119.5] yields 0.0102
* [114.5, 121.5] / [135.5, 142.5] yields 0.0104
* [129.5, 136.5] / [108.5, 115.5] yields 0.0104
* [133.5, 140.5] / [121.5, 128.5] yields 0.0095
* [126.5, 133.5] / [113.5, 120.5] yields 0.0106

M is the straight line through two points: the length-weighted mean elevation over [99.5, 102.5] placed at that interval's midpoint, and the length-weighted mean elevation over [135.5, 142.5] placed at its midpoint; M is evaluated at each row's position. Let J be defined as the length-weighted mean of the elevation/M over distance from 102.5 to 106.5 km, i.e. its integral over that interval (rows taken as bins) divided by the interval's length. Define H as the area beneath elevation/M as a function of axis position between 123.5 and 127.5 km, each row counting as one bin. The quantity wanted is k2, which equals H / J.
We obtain 3.77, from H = 3.81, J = 1.01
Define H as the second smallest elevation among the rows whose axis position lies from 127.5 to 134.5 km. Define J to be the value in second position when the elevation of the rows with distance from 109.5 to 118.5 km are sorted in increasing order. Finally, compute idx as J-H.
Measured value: 3.2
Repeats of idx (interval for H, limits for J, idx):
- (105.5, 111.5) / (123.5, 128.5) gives -2.5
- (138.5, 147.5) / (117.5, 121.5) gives 0.1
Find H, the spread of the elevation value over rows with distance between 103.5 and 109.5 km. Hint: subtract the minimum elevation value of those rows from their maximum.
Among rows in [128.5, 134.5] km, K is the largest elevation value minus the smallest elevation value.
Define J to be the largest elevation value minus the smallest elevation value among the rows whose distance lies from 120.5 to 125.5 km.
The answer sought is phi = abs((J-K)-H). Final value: 9.4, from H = 5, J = 2.9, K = 7.5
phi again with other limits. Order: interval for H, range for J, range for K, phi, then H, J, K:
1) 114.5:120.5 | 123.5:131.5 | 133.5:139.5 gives 6.8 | 8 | 8.2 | 6.7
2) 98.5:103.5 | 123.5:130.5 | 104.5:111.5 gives 0.3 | 3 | 8.2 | 5.9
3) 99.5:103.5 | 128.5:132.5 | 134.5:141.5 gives 3.3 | 2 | 5.2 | 6.8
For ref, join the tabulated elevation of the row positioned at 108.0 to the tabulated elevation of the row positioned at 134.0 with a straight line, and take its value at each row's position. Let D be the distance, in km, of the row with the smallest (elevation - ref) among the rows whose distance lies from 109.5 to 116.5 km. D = 110.0 km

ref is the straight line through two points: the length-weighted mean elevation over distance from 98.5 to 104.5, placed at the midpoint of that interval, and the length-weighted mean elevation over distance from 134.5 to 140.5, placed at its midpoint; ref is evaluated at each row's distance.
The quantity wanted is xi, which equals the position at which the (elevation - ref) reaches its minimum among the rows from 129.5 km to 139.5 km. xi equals 132.0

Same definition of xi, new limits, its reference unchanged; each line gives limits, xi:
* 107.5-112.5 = 110.0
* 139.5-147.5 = 141.0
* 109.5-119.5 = 110.0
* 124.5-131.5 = 126.0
